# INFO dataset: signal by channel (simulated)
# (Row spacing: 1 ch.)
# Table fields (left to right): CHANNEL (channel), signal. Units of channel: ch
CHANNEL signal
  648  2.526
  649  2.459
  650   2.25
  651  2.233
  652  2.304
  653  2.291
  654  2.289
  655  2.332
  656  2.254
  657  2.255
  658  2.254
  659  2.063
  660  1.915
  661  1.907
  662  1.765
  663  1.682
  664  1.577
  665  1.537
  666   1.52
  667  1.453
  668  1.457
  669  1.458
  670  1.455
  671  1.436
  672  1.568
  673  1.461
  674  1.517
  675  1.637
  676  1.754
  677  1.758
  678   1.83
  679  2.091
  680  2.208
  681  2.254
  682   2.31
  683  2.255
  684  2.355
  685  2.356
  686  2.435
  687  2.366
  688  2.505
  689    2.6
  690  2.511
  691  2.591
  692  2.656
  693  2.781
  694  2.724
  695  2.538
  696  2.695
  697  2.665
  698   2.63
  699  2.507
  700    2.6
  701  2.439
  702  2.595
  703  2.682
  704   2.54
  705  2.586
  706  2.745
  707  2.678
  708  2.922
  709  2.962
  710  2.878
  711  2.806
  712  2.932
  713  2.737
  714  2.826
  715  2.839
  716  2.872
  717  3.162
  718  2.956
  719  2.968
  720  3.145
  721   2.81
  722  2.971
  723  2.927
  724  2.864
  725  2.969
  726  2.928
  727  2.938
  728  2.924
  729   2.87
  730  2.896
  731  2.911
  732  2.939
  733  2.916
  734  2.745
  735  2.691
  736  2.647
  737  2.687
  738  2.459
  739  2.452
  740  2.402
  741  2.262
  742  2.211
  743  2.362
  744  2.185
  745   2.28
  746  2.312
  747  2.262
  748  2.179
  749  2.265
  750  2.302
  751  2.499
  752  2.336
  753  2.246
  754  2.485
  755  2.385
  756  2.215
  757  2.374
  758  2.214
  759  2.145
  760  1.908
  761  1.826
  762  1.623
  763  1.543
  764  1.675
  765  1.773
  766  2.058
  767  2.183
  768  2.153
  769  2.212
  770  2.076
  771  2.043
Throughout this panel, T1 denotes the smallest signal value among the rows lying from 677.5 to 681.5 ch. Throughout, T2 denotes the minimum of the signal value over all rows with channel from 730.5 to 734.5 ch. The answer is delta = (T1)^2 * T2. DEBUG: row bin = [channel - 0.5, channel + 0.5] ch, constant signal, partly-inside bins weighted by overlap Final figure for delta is 9.2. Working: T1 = 1.83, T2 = 2.745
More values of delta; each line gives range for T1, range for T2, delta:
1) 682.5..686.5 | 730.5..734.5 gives 14.0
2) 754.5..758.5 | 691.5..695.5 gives 12.4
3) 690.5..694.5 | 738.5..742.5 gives 14.8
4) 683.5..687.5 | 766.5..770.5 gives 11.5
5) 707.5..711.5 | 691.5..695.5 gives 20.0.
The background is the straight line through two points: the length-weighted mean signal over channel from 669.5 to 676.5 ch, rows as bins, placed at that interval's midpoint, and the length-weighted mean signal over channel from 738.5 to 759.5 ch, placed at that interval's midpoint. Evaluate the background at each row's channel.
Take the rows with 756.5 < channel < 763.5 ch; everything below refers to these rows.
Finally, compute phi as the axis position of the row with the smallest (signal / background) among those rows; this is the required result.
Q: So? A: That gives 763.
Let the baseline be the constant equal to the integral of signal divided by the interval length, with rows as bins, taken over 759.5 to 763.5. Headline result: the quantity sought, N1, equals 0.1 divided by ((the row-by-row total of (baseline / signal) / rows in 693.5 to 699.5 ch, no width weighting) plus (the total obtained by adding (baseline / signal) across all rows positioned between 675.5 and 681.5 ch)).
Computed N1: 0.011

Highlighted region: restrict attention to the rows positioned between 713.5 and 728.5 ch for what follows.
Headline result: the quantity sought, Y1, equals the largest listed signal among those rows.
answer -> 3.162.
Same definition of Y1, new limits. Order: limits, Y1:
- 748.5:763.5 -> 2.499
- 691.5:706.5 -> 2.781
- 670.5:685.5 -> 2.356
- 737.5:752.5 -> 2.499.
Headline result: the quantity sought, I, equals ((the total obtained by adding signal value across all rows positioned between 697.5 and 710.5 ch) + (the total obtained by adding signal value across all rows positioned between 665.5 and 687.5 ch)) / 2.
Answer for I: 38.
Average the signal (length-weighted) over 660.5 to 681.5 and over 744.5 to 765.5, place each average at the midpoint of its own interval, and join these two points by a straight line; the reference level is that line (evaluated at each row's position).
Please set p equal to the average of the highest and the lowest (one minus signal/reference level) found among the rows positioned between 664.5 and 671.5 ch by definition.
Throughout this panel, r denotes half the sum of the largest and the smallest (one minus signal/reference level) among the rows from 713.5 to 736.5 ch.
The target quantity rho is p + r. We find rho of -0.36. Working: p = 0.1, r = -0.47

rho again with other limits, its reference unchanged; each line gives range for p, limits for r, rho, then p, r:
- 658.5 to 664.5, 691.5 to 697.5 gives -0.59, -0.1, -0.47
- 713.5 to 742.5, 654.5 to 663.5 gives -0.60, -0.4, -0.24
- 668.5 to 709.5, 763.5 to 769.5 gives -0.10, -0.2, 0.12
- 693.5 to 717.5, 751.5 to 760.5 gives -0.50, -0.5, -0.02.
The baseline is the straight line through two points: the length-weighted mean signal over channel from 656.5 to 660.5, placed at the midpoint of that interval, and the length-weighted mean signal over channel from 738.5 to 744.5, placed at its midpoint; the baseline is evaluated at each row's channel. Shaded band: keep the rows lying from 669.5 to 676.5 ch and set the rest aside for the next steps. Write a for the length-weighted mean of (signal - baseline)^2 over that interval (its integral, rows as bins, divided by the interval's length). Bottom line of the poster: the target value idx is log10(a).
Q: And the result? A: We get -0.42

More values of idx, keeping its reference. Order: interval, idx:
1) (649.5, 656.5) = -1.53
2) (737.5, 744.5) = -1.91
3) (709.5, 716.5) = -0.45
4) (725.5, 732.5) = -0.40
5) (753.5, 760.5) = -1.37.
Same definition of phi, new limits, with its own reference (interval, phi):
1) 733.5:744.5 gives 744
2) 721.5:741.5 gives 741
